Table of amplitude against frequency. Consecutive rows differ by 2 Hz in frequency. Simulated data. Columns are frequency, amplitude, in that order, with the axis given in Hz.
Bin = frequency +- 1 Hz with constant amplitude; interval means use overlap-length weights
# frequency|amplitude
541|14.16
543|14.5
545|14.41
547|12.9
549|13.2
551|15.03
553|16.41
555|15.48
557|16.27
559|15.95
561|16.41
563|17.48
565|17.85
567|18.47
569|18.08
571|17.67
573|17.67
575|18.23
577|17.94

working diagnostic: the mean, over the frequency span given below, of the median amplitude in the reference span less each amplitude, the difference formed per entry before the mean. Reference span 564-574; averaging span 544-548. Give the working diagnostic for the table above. 4.2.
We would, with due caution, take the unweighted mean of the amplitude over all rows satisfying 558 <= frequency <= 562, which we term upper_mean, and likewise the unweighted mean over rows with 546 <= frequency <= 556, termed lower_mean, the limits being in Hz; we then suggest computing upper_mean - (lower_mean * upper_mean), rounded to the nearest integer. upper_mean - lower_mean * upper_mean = -220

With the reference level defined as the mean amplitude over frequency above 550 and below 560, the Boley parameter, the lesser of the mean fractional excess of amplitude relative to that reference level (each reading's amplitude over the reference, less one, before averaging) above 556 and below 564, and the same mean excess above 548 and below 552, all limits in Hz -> -0.11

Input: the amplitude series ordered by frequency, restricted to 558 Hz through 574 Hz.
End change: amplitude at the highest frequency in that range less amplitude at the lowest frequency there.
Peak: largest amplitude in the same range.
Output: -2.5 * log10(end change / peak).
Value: 2.6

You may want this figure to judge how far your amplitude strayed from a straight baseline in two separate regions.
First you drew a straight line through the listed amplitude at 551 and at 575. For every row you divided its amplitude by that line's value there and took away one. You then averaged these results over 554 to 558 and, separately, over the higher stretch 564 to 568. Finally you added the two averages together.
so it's 0.077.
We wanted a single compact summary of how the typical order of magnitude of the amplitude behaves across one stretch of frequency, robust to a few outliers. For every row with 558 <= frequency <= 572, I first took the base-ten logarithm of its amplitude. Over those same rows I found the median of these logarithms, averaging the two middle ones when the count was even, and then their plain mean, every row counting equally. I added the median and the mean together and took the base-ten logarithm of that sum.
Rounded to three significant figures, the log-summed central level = 0.396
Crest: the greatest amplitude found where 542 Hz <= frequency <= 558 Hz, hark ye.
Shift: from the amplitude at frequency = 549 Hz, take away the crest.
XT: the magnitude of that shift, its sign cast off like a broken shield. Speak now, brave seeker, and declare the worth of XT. 3.2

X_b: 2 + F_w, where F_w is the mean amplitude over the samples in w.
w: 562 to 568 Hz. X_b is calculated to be 19.9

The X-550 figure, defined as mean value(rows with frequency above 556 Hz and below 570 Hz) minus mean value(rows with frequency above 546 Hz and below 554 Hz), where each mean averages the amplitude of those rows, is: 2.8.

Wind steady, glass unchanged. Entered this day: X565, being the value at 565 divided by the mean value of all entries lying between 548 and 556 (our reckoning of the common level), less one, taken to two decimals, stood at 0.19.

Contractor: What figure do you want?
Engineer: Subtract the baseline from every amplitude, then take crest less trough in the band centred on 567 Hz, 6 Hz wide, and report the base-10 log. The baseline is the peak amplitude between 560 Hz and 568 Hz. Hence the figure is -0.21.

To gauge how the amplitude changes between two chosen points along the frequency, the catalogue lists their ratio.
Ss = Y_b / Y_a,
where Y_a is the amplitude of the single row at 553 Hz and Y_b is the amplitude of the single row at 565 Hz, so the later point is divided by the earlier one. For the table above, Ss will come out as 1.09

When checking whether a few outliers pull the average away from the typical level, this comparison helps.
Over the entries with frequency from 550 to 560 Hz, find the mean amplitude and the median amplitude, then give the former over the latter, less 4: -3.01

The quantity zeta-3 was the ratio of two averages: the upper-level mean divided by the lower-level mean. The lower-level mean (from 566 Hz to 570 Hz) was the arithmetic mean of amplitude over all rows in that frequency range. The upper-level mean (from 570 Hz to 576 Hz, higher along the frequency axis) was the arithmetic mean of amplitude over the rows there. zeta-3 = 0.98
